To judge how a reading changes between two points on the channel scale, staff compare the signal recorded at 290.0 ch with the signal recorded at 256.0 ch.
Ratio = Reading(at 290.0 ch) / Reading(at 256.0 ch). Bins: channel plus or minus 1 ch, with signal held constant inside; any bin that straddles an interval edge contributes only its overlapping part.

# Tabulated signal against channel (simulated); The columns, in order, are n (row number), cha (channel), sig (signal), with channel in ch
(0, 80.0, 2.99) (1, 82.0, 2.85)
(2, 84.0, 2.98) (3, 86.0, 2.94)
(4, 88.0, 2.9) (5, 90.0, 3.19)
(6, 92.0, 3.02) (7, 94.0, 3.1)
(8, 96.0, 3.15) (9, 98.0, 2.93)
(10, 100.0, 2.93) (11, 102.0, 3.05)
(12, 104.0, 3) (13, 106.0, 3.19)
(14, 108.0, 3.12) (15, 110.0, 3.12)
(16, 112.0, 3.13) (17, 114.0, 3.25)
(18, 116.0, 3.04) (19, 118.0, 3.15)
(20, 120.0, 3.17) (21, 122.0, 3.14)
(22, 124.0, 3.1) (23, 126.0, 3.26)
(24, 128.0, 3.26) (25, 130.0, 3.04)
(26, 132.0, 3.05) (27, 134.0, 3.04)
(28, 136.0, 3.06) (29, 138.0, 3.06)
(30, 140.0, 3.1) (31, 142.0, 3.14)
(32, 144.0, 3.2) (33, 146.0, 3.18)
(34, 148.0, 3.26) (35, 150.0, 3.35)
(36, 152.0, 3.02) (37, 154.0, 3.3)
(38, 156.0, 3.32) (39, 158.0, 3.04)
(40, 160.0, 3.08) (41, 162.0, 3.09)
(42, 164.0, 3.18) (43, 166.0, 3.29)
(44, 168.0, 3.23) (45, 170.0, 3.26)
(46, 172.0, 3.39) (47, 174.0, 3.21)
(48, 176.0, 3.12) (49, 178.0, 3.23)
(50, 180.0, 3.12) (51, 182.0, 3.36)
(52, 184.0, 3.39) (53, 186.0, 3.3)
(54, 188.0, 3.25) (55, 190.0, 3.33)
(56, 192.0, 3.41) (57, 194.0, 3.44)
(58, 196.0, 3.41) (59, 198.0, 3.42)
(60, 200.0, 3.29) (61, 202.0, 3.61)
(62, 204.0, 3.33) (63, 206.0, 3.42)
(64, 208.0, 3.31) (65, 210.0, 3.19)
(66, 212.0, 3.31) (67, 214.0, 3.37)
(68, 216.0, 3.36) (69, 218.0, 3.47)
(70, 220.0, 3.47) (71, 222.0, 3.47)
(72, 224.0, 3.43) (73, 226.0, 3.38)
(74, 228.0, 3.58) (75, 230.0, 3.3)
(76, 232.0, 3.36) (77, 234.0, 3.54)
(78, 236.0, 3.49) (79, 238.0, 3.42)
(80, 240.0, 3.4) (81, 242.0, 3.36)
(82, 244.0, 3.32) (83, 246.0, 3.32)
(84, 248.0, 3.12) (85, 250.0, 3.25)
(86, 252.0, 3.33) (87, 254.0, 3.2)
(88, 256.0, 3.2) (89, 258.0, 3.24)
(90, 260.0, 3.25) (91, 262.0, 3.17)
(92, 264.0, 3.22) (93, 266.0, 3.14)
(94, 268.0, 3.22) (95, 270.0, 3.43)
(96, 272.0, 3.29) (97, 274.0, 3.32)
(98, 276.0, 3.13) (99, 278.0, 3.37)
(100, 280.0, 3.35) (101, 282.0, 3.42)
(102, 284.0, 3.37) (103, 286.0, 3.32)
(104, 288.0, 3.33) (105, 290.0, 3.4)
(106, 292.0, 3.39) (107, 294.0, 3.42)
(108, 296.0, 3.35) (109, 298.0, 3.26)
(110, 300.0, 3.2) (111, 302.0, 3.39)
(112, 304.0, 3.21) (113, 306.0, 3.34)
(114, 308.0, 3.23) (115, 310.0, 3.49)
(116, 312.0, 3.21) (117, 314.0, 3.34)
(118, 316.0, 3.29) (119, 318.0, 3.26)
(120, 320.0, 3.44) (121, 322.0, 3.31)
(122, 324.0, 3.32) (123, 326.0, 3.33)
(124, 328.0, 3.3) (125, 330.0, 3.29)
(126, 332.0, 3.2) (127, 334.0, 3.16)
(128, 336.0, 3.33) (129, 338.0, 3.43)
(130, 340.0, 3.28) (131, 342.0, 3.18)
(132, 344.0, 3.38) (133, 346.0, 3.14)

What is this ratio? 1.06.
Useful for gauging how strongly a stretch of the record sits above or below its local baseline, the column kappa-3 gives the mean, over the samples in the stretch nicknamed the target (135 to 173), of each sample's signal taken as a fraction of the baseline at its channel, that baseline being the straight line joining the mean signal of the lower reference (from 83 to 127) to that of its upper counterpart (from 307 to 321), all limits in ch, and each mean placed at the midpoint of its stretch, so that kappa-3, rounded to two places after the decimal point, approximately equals 1.01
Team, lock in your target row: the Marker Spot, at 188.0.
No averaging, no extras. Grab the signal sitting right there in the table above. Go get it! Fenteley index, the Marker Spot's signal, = 3.25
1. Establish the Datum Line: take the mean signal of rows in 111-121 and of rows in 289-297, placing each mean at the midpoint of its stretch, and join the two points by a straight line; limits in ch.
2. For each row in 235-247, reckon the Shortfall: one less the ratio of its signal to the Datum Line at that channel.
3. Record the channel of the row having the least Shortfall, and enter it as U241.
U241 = 236.0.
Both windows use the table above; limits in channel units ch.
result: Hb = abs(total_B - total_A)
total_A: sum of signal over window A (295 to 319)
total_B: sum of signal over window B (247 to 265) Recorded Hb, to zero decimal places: 11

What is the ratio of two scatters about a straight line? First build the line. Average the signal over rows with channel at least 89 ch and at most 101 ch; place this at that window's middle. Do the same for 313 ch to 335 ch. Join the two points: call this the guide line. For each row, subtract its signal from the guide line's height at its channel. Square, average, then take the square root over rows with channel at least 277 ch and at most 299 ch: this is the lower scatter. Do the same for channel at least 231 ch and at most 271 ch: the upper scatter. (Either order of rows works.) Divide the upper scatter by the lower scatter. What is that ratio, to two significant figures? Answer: 1.3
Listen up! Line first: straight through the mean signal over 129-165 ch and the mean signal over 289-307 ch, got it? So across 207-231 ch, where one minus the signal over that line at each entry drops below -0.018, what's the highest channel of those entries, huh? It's 228.0 ch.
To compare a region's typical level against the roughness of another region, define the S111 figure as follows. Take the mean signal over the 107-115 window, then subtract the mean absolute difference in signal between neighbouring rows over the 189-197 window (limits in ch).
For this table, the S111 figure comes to 3.11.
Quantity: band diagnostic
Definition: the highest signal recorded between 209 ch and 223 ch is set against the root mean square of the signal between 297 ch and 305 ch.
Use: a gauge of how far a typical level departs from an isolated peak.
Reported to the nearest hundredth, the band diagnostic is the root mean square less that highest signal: -0.20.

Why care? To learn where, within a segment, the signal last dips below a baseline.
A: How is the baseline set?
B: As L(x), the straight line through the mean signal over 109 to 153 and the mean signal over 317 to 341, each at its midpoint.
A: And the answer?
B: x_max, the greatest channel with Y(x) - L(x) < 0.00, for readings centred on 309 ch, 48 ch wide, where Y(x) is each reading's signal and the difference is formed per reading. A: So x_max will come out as 332.0 ch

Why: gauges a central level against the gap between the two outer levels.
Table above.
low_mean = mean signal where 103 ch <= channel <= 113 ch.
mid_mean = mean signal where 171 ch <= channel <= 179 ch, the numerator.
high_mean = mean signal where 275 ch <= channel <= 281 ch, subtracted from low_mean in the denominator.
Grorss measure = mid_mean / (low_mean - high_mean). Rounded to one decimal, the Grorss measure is -18.9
